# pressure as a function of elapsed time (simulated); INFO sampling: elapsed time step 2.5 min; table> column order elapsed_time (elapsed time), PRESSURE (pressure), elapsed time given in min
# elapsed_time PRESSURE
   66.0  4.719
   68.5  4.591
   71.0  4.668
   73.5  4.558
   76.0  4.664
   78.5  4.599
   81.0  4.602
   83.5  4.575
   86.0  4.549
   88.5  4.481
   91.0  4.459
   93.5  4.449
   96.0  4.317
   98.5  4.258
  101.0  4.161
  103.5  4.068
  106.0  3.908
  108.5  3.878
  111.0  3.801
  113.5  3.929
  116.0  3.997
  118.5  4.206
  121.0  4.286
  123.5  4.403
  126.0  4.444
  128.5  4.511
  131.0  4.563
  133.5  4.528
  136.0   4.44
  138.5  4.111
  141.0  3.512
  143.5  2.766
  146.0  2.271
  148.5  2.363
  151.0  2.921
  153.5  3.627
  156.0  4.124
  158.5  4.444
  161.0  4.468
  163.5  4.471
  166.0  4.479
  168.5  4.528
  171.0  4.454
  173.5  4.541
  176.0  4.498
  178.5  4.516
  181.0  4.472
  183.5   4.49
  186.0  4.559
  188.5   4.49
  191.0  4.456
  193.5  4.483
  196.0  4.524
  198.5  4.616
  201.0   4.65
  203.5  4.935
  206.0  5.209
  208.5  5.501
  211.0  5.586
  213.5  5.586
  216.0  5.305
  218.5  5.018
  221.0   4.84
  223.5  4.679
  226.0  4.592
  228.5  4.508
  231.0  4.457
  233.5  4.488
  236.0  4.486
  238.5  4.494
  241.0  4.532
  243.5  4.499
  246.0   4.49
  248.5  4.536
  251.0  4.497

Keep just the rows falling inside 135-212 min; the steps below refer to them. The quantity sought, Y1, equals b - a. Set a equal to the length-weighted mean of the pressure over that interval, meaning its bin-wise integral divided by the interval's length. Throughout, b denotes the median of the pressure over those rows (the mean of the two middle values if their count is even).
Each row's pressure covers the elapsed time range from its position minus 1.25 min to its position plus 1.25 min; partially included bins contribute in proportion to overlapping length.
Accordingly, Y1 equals 0.21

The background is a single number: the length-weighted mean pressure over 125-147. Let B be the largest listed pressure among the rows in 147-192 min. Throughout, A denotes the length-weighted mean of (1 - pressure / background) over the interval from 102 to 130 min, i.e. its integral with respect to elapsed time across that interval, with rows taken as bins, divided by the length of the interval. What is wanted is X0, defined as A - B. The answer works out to -4.61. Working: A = -0.06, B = 4.559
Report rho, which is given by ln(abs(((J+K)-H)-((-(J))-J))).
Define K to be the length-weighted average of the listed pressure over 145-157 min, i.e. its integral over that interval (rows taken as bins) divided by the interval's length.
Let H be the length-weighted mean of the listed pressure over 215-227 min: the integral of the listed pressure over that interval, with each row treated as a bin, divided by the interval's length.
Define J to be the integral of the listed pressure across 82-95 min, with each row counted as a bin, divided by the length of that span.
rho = 2.46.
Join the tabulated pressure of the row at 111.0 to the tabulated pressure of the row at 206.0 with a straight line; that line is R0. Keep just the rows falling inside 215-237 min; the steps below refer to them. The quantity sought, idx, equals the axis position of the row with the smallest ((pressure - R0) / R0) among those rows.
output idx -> 236.0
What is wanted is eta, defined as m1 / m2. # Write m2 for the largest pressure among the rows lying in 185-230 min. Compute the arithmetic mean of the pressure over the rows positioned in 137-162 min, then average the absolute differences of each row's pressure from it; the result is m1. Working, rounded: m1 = 0.70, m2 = 5.586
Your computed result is 0.126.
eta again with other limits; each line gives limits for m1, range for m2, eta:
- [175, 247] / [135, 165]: 0.065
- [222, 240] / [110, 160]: 0.013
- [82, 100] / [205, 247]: 0.016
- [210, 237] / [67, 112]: 0.079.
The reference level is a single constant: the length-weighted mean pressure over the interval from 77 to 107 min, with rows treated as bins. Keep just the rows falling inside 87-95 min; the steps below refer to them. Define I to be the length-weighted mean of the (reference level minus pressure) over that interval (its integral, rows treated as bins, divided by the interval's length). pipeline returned -0.1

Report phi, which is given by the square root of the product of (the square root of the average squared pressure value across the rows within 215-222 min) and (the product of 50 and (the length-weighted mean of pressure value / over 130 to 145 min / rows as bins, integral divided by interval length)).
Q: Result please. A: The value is 32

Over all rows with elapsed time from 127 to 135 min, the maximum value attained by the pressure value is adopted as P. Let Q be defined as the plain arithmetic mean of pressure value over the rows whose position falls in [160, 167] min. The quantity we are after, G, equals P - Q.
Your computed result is 0.1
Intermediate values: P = 4.563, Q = 4.47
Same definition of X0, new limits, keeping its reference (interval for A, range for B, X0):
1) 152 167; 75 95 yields -4.75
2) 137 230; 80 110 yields -4.72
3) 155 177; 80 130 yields -4.74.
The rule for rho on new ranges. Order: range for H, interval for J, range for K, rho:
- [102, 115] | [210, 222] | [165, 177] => 2.80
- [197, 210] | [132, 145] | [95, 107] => 2.37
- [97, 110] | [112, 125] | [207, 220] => 2.63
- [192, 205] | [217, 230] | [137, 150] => 2.53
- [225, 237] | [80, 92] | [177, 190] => 2.61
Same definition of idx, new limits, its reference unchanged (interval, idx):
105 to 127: 111.0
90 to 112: 111.0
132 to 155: 146.0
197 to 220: 198.5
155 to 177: 156.0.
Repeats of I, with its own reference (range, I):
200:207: -0.6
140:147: 1.5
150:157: 0.8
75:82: -0.2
